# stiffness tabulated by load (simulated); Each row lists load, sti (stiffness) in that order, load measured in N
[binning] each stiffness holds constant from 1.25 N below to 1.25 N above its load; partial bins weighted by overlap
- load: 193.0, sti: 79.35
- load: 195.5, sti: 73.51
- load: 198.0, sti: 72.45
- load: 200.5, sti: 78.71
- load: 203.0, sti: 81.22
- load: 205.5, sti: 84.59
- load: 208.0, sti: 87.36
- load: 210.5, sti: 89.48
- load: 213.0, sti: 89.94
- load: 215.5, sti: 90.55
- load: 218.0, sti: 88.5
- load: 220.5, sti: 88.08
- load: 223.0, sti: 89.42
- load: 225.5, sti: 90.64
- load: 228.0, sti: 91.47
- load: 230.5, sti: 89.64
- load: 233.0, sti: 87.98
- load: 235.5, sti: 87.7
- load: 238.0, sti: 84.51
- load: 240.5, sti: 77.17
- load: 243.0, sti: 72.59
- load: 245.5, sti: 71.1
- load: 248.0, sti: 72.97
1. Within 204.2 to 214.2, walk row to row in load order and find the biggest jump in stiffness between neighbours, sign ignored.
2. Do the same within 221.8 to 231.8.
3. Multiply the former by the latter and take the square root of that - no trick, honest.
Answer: 2.3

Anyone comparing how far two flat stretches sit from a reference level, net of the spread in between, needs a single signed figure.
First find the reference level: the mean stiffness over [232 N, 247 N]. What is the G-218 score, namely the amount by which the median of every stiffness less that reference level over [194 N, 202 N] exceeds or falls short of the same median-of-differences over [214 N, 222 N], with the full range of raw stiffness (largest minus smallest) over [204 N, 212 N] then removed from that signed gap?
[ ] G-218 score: -20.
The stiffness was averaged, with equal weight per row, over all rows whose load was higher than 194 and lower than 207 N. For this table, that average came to 78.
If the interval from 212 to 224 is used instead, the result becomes 89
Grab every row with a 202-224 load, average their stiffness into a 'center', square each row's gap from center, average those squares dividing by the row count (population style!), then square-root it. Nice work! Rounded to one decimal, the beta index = 2.8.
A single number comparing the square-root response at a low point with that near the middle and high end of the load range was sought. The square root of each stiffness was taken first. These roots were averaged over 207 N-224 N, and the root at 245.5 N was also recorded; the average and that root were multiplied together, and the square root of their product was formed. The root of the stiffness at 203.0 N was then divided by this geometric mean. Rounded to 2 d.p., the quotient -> 1.01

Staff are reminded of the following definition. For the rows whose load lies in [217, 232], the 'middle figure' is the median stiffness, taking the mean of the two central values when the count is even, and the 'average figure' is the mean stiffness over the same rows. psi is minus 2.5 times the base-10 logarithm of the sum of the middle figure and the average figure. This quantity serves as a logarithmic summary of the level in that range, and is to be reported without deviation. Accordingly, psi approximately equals -5.63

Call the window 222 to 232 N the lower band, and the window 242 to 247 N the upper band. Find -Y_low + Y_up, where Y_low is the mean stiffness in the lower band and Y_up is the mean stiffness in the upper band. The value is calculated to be -18.4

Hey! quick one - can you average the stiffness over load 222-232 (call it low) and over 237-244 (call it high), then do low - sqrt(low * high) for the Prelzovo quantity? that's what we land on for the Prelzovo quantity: 6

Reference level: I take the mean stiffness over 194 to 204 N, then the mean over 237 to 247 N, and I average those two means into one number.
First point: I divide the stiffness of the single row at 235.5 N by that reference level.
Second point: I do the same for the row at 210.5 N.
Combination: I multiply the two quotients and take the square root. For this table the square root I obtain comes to 1.16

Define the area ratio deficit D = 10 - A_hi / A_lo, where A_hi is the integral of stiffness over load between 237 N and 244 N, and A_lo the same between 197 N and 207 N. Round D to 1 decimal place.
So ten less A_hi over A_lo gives 9.3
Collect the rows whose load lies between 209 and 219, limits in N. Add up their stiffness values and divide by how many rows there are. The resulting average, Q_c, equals 90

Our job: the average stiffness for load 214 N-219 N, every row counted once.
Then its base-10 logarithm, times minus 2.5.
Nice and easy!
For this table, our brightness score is -4.88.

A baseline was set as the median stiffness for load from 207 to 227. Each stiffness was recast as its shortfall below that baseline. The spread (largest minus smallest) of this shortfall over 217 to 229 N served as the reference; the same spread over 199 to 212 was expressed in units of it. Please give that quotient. 3.2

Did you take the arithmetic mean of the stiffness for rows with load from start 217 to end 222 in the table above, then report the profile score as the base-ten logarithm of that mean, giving 1.946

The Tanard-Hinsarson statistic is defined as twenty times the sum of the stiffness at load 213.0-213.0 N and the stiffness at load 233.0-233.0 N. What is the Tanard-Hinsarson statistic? 3558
